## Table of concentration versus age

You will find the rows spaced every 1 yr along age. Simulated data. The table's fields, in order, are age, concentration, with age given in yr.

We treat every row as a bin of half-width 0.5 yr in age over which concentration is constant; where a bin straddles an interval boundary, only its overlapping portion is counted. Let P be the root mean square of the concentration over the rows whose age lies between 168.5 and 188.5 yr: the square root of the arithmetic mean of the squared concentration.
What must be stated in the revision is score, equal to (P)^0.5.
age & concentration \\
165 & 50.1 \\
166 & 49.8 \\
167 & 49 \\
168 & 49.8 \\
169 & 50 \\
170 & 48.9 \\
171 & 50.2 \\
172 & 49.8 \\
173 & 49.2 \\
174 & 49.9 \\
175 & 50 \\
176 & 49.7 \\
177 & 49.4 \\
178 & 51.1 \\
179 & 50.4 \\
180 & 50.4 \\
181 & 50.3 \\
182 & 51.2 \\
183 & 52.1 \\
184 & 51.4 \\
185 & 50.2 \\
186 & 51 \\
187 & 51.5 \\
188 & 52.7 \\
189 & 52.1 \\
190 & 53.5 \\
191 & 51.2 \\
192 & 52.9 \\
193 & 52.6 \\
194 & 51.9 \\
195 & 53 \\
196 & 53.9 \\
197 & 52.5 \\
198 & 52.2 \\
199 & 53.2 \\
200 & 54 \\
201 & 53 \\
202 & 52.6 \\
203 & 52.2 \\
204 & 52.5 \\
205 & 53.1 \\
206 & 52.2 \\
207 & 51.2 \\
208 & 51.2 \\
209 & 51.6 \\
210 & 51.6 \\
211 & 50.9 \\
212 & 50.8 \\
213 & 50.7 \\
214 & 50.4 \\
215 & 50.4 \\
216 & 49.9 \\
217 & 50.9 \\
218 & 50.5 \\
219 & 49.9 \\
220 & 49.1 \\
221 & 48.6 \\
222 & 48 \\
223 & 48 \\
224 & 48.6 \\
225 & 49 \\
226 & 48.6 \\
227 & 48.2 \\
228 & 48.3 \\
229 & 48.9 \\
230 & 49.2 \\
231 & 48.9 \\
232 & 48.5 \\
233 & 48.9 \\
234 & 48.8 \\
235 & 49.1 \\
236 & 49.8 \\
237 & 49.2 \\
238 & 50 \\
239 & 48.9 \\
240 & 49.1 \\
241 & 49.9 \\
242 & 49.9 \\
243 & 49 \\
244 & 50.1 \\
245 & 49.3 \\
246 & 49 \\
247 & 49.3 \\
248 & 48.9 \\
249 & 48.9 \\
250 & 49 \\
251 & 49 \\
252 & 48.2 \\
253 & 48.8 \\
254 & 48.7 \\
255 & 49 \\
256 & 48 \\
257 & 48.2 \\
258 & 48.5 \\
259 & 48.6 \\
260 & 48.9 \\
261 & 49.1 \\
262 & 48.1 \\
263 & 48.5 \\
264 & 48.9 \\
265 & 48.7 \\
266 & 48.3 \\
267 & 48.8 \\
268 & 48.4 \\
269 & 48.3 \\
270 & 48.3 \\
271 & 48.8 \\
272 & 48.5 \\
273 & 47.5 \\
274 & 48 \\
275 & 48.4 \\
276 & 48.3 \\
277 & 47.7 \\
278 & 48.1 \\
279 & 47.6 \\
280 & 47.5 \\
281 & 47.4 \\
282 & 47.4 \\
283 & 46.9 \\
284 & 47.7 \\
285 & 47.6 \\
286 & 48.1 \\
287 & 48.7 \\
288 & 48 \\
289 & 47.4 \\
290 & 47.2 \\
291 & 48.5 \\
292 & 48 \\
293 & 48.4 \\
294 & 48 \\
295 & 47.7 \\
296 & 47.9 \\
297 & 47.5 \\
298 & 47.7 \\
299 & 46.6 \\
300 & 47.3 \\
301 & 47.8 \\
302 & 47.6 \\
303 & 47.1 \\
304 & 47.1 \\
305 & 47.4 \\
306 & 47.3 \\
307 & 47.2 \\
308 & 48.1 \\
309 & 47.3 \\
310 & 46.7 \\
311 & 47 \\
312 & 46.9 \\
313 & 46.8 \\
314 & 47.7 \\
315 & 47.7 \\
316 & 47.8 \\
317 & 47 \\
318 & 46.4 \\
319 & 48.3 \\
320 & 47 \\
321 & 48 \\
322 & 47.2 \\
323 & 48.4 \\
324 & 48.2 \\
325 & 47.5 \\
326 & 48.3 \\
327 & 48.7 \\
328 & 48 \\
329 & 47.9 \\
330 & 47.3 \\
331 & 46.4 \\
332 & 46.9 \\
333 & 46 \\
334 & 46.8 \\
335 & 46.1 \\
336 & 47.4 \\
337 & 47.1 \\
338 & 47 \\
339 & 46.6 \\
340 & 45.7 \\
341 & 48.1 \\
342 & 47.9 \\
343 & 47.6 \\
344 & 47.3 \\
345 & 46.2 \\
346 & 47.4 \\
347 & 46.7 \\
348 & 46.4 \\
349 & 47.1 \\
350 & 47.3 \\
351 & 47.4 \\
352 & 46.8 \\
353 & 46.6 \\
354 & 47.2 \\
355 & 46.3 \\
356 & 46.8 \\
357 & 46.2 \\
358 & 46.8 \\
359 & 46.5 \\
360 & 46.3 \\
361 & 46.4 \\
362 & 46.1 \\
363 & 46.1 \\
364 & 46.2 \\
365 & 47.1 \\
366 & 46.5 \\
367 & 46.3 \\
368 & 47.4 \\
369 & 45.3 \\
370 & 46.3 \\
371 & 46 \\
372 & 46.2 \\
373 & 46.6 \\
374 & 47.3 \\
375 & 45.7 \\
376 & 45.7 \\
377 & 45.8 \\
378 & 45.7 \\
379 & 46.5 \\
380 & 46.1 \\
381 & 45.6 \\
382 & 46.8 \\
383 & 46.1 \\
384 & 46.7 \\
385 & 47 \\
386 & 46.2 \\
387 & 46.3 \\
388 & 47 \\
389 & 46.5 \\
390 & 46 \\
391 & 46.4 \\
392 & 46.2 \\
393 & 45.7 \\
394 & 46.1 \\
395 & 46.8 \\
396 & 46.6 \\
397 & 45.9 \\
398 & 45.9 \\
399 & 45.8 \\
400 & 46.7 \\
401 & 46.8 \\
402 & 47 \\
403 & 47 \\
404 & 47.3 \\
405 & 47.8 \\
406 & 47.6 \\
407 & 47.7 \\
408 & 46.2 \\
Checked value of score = 7.10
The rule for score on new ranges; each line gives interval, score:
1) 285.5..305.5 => 6.91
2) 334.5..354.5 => 6.86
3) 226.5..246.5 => 7.01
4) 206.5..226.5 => 7.07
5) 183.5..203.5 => 7.24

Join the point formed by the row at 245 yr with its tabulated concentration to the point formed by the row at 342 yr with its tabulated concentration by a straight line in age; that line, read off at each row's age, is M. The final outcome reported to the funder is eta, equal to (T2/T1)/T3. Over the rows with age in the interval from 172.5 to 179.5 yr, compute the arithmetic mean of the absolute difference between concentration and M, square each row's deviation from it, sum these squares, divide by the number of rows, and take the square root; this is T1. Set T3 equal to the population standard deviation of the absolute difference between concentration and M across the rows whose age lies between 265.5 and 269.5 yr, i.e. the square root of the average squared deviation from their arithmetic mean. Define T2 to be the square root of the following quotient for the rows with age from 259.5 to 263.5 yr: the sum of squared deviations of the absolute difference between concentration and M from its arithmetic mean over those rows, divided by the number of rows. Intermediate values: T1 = 0.33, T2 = 0.36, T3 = 0.20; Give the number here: 5.4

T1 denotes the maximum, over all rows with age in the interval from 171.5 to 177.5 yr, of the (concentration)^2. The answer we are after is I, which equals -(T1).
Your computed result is -2500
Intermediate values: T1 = 2500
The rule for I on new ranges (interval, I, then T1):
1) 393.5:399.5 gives -2190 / 2190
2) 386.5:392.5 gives -2209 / 2209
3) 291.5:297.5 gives -2343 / 2343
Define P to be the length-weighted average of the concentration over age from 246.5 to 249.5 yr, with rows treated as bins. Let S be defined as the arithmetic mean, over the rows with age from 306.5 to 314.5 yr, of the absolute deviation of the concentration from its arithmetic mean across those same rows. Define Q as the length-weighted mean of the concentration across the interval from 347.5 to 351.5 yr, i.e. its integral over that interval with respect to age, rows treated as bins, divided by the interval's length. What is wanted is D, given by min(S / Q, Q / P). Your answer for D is 0.008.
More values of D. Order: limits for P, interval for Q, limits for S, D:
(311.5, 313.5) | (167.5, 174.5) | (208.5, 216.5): 0.009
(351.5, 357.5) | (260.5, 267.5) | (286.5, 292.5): 0.009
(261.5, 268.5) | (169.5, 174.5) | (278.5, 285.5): 0.004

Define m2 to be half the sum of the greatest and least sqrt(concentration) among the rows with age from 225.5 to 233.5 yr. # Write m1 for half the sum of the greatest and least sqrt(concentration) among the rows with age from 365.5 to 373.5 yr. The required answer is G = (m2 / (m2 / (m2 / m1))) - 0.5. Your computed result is 0.525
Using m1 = 6.81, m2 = 6.98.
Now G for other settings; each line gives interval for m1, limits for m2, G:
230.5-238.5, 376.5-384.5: 0.469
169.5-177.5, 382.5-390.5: 0.469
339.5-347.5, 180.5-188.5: 0.547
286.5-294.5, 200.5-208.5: 0.543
